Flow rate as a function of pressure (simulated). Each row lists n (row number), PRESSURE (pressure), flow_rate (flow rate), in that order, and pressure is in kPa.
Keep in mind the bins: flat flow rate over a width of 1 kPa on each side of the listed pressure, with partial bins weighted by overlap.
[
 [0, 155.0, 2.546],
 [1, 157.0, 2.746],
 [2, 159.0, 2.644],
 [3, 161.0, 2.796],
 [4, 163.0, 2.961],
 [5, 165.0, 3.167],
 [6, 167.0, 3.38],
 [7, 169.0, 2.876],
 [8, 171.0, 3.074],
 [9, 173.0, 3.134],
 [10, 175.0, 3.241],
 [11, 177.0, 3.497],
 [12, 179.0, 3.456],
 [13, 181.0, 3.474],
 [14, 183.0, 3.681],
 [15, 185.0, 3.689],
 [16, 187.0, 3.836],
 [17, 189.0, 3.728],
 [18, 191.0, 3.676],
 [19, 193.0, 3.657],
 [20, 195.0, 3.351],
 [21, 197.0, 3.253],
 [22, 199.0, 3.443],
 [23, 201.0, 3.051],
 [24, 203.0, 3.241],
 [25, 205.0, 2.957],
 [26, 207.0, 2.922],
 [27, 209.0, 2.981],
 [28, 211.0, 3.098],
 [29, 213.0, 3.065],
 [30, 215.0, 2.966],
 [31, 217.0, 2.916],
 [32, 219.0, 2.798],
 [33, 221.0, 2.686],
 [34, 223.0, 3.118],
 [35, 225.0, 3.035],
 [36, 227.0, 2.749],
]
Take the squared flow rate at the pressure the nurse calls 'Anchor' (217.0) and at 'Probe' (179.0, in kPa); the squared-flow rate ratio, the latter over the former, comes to 1.4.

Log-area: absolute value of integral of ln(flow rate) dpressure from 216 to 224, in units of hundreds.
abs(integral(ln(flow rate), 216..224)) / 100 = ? 0.084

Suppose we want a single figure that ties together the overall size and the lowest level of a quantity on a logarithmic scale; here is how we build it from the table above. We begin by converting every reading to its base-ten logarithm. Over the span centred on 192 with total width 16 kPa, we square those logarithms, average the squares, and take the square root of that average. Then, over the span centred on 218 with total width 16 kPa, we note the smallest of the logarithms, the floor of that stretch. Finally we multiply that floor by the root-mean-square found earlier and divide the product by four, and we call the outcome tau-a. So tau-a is 0.059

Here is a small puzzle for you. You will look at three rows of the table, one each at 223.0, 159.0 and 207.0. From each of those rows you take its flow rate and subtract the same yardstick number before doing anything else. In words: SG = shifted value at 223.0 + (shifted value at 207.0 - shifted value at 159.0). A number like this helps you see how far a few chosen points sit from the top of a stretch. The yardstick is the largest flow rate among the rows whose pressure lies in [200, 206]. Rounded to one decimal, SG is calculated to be 0.2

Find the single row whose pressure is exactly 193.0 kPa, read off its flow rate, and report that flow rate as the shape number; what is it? 3.657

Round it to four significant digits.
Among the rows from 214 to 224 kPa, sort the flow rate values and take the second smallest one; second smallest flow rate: 2.798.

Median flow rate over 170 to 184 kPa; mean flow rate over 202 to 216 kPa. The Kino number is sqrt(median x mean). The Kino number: 3.24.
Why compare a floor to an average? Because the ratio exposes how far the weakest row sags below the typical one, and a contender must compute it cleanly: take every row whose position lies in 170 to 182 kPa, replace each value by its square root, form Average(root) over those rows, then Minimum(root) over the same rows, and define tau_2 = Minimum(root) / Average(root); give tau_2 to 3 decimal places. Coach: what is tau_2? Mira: 0.964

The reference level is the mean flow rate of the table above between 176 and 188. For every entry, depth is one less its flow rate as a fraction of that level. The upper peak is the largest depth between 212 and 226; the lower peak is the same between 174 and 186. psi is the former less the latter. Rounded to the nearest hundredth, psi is 0.15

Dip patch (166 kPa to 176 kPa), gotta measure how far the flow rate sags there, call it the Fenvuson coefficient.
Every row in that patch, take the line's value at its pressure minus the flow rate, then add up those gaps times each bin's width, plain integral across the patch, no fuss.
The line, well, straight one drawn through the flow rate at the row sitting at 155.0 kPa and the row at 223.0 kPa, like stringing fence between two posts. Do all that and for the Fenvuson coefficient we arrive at -4.6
